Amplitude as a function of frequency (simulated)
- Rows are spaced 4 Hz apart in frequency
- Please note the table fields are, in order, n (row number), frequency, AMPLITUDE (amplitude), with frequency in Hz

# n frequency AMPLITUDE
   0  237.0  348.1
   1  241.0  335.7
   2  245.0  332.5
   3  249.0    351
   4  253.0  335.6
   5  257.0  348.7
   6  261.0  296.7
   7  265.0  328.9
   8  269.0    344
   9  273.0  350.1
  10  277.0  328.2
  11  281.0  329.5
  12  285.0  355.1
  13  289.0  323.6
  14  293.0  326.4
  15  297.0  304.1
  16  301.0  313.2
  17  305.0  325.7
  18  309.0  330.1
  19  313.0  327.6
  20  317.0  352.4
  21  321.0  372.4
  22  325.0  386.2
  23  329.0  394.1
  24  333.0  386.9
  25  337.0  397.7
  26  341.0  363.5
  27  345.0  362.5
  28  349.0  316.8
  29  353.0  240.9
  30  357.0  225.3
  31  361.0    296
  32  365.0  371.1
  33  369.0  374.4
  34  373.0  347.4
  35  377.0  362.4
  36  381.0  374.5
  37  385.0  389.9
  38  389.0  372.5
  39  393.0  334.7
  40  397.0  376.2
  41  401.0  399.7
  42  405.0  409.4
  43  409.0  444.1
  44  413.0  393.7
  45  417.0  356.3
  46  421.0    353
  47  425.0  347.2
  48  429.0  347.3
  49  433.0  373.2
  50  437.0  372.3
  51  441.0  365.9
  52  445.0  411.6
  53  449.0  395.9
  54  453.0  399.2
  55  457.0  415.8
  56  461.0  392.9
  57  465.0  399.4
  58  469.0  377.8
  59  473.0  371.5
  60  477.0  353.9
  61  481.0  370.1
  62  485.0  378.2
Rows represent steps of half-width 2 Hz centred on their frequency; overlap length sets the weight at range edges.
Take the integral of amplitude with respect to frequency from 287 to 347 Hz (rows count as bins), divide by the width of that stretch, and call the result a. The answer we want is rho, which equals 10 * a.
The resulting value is 3511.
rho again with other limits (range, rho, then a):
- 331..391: 3455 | 345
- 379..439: 3763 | 376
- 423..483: 3796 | 380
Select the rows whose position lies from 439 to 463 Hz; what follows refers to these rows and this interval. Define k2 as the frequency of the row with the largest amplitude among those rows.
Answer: 457.0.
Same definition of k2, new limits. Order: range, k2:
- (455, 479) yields 457.0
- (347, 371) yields 369.0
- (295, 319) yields 317.0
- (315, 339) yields 337.0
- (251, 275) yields 273.0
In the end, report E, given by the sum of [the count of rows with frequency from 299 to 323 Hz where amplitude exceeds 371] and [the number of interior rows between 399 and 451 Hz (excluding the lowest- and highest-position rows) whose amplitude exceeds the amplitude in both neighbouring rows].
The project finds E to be 4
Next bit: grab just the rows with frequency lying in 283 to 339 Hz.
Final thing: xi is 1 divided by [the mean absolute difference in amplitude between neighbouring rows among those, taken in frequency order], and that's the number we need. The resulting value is 0.077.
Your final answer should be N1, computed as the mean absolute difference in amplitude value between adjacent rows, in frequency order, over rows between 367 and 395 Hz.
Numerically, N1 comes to 21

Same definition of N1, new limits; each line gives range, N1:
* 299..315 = 6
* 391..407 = 25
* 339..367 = 47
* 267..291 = 17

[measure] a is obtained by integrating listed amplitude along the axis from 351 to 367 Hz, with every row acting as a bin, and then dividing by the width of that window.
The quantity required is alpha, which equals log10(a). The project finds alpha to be 2.45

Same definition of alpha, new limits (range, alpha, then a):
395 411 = 2.61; 407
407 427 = 2.58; 379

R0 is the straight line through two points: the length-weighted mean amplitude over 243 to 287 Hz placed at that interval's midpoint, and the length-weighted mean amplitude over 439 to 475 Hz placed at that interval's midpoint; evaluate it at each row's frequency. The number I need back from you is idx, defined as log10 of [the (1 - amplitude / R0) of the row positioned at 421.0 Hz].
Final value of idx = -1.12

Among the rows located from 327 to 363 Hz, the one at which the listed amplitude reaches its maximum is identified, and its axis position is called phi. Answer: 337.0 Hz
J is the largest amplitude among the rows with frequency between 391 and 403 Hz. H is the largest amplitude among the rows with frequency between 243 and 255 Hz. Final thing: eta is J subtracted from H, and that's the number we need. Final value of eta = -49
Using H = 351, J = 399.7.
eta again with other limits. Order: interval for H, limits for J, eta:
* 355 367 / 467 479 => -7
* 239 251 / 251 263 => 2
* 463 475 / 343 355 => 37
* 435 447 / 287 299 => 85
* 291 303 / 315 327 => -60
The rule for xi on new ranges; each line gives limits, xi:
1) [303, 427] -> 0.040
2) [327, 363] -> 0.031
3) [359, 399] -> 0.037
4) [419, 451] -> 0.070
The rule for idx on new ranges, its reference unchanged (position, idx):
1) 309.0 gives -1.26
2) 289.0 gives -1.24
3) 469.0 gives -1.34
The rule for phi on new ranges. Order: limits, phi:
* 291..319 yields 317.0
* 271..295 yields 285.0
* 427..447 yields 445.0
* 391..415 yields 409.0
